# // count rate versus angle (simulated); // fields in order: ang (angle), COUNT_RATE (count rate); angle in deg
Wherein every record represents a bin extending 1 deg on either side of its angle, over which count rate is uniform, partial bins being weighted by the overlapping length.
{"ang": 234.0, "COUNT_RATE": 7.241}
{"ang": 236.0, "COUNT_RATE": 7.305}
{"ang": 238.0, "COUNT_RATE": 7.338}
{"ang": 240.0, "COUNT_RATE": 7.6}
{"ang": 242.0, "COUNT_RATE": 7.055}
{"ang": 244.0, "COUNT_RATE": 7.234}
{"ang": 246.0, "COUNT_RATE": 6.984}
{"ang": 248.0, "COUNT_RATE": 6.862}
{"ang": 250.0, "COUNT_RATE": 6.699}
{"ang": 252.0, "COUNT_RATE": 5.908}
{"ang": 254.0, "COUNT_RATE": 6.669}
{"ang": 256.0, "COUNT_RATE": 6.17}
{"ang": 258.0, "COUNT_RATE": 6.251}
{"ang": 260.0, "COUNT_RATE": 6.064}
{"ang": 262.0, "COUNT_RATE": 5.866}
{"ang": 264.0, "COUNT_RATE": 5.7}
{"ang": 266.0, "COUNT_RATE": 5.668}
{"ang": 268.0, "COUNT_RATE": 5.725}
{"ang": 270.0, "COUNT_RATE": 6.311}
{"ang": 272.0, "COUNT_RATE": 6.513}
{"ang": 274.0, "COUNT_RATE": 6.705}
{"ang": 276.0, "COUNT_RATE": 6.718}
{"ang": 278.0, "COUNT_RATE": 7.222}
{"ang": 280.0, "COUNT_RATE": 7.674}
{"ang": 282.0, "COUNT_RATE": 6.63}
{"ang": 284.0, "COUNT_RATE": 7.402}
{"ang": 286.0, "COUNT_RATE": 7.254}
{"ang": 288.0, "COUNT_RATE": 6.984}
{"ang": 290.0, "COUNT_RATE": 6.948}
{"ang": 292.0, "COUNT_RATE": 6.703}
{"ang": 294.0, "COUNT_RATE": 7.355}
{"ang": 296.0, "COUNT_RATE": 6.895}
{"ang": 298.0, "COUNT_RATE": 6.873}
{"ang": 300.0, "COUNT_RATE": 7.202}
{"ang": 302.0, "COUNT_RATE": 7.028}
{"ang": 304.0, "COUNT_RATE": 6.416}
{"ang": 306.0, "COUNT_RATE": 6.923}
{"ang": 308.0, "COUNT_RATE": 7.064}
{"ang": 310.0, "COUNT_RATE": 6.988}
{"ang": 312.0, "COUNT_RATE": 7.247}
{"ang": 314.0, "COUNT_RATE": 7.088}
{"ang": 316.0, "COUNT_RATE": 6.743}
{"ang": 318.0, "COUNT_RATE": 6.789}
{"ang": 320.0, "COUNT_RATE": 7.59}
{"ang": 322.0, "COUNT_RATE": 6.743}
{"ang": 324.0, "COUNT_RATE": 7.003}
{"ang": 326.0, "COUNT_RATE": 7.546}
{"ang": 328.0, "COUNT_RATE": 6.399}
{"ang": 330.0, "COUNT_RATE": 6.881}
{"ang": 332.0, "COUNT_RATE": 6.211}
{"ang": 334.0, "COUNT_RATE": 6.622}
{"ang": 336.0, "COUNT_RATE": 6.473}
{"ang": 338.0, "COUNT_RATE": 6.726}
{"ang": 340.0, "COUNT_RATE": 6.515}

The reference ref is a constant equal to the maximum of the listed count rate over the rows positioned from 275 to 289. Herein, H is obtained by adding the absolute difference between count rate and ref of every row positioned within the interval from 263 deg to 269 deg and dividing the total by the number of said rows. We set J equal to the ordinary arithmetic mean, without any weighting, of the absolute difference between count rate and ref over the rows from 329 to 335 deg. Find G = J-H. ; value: -0.9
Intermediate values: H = 2.0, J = 1.1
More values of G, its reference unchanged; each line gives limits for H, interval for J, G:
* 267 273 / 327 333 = -0.3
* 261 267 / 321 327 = -1.4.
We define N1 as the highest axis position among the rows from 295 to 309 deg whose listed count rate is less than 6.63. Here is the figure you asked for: 304.0 deg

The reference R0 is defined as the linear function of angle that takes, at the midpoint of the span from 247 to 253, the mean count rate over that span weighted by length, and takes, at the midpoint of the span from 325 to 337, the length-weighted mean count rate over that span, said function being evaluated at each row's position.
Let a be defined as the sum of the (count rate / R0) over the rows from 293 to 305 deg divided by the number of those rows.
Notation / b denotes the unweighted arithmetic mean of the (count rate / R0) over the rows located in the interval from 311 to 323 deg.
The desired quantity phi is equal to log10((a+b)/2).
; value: 0.023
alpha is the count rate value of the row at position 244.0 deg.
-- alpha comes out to 7.234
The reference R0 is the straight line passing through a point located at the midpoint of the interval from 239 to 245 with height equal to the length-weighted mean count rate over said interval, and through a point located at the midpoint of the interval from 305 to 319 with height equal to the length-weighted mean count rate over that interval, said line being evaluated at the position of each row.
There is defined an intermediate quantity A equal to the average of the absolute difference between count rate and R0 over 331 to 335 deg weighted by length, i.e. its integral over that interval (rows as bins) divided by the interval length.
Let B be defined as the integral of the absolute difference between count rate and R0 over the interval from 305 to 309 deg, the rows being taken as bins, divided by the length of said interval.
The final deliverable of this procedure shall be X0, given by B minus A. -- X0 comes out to -0.4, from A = 0.47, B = 0.08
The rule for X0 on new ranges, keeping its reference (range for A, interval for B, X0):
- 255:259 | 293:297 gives -0.8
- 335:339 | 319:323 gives 0.2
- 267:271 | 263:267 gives 0.4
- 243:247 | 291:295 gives 0.2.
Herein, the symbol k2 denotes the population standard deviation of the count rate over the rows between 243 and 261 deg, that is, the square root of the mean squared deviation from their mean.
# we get 0.43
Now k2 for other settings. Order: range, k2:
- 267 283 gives 0.54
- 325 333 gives 0.52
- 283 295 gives 0.25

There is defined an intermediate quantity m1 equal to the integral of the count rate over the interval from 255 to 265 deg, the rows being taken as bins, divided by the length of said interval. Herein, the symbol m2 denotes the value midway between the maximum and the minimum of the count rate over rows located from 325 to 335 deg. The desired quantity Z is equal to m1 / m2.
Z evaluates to 0.87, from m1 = 6.0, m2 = 6.9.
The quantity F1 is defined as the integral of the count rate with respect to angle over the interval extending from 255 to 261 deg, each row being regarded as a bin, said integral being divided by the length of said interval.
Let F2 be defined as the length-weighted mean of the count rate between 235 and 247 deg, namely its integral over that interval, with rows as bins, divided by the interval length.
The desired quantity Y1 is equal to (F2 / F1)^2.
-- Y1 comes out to 1.39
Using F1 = 6.2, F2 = 7.25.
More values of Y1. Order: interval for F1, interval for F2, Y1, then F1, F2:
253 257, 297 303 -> 1.20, 6.4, 7.03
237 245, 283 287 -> 1.01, 7.3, 7.33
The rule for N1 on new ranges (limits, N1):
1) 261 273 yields 272.0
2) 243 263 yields 262.0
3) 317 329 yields 328.0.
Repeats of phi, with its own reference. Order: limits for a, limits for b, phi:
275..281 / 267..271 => 0.004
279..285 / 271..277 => 0.025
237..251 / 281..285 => 0.035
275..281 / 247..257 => 0.020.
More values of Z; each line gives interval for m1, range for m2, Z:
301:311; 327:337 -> 1.05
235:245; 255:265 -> 1.22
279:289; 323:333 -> 1.05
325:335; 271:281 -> 0.95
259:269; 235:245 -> 0.79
